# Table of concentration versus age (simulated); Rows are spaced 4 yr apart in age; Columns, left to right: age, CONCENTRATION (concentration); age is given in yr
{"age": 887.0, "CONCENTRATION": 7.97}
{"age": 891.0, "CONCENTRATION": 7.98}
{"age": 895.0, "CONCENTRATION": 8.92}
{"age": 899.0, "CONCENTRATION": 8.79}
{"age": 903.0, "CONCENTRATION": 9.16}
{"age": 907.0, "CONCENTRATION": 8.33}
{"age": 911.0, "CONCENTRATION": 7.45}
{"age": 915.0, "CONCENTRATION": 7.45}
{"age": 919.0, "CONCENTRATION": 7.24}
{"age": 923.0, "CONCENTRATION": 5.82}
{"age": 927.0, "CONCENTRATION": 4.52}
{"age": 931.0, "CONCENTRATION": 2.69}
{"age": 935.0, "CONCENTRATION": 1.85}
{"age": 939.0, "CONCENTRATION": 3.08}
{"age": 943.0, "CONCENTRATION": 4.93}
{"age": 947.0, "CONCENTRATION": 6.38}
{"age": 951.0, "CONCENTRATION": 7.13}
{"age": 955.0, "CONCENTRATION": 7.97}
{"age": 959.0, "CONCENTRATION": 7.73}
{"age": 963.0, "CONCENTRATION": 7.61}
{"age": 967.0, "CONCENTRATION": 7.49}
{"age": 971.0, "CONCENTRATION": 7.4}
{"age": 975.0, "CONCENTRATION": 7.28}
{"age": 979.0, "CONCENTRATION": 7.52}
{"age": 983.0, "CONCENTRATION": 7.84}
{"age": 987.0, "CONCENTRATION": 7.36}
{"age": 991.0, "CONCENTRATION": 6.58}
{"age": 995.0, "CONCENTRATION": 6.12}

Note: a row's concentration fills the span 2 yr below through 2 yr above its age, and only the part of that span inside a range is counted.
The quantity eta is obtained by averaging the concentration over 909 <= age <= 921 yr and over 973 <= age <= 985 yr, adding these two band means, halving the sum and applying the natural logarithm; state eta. 2.01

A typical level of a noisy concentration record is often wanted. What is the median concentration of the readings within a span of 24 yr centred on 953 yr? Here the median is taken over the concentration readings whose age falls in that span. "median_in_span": 7.4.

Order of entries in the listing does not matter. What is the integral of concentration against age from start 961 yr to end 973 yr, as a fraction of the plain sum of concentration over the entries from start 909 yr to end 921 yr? 4.1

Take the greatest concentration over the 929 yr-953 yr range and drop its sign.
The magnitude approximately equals 7.1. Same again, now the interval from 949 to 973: 8.0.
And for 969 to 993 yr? 7.8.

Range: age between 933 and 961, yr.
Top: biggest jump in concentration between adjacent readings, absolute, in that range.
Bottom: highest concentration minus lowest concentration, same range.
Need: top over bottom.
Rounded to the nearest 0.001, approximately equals 0.302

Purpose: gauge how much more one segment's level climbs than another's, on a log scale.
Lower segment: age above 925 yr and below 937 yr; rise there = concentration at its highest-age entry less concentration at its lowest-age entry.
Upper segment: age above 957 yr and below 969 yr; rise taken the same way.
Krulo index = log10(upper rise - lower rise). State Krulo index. 0.4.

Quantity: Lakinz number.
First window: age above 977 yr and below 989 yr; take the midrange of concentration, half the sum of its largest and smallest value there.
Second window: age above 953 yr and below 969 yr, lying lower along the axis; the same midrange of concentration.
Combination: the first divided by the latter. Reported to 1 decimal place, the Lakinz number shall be 1.0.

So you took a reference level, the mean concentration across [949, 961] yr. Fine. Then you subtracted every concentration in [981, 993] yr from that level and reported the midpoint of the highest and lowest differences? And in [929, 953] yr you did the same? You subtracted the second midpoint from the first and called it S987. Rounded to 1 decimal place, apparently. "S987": -2.7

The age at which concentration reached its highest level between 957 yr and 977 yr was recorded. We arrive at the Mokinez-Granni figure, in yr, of 959.0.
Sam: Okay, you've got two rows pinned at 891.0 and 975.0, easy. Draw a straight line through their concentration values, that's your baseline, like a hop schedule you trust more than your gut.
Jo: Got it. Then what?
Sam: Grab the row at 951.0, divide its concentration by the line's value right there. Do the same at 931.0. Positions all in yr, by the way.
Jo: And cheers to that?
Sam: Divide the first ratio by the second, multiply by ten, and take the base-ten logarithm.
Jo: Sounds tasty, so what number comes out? 1.43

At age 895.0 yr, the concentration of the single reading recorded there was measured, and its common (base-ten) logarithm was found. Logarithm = 0.950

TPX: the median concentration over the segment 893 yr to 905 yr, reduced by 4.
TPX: 4.9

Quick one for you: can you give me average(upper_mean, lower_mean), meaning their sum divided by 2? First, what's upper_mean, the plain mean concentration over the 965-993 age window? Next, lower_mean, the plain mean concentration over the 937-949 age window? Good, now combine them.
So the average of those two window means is 6.07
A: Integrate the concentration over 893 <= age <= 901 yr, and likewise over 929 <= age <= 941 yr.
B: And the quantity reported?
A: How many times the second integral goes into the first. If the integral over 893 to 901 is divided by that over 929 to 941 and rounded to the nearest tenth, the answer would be 2.3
